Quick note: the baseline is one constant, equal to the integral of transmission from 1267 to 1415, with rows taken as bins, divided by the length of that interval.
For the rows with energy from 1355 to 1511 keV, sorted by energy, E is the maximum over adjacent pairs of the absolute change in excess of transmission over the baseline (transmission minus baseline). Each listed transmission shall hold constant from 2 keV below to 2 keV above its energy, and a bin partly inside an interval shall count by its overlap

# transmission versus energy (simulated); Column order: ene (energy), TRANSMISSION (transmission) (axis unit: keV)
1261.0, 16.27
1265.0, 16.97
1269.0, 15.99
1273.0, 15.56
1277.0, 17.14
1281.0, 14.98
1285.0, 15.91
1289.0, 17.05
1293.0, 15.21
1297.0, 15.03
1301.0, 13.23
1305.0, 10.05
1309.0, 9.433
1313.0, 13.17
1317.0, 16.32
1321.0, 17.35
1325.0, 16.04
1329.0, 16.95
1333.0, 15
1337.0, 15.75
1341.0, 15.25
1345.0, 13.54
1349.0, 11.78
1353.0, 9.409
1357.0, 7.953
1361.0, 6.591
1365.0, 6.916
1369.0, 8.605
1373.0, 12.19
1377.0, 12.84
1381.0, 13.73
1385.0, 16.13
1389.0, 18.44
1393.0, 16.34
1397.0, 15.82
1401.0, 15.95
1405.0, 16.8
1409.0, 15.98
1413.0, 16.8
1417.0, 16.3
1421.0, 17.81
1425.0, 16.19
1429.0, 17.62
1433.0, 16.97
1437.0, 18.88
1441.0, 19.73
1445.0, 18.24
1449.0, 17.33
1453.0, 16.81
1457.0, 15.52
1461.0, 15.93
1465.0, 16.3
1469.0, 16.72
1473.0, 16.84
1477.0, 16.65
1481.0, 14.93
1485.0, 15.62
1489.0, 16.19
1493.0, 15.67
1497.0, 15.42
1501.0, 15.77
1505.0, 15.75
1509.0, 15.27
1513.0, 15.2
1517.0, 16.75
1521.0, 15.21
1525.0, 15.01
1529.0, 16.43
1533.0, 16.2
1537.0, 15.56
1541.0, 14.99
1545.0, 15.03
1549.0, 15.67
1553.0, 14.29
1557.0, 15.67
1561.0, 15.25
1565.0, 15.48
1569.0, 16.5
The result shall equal 3.6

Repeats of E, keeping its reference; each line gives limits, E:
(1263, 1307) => 3.2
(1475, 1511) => 1.7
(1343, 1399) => 3.6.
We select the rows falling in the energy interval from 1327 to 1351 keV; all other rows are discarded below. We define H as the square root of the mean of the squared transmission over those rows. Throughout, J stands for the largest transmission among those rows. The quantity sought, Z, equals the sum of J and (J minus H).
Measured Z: 19.1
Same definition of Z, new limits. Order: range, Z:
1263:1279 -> 17.9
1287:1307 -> 19.8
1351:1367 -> 11.0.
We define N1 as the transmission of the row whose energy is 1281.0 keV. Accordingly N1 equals 14.98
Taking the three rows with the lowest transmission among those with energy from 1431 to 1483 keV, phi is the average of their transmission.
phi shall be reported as 15.5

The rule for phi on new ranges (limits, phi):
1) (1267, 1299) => 15.1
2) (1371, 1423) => 12.9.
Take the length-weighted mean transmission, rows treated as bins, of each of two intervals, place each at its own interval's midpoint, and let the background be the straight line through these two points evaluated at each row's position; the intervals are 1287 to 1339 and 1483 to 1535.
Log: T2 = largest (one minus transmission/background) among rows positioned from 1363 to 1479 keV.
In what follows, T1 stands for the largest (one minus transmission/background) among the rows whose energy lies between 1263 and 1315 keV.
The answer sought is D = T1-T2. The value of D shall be -0.18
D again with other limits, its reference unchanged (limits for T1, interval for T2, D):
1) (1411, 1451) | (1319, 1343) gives -0.04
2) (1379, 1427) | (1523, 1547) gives 0.03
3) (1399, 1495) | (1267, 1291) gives 0.08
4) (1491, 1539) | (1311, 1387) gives -0.51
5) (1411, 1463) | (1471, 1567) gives -0.11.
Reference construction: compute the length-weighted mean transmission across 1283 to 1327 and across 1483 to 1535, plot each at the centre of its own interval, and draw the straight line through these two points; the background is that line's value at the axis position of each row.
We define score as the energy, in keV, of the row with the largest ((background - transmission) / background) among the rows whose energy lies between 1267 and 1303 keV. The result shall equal 1301.0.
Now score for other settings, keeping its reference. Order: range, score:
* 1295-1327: 1309.0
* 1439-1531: 1525.0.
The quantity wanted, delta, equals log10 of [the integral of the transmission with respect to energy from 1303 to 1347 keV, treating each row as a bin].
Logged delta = 2.80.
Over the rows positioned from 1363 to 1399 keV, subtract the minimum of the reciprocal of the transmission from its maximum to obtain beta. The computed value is 0.090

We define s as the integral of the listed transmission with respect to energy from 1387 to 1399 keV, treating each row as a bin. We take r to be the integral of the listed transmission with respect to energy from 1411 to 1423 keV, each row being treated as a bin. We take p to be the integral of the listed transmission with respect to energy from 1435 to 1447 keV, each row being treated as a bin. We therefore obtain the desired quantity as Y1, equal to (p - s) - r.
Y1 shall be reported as -179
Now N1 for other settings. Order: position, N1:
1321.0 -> 17.35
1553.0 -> 14.29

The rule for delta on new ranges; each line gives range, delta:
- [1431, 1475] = 2.88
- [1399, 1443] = 2.88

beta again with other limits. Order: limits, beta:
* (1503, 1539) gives 0.007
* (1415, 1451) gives 0.011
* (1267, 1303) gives 0.017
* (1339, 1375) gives 0.086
